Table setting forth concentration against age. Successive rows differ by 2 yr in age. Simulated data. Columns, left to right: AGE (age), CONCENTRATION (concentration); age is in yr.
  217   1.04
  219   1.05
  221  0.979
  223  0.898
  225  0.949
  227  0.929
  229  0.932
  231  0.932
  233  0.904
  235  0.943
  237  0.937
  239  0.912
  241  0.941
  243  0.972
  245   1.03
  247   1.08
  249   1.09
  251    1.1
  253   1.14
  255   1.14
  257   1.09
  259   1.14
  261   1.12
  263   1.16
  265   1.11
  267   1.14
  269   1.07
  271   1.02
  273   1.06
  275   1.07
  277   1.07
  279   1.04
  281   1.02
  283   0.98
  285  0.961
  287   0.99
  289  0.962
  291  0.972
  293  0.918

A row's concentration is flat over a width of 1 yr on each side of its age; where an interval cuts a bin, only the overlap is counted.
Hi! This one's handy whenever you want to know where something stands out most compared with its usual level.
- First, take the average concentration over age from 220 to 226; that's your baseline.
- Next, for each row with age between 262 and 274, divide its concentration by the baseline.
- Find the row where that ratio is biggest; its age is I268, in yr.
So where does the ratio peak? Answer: 263 yr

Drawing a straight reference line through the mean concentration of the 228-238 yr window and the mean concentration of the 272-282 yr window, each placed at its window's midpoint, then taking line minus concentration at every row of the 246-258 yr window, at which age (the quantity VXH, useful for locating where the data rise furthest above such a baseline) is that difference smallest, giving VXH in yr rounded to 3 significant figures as 253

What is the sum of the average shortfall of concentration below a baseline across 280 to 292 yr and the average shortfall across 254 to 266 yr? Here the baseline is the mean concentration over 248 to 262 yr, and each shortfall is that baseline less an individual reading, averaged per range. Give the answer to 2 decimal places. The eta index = 0.13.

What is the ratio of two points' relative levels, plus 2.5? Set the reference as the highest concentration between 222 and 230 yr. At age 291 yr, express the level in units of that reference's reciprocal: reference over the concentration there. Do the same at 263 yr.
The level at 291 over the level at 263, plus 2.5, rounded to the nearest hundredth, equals 3.69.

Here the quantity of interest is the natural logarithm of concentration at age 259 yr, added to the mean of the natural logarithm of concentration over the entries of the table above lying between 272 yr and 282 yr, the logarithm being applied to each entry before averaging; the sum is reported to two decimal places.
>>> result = 0.18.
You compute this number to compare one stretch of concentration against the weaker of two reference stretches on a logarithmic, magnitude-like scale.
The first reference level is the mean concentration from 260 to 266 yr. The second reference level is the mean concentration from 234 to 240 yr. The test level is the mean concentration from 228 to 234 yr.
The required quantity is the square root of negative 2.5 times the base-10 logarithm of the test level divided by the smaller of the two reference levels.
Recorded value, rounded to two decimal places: 0.10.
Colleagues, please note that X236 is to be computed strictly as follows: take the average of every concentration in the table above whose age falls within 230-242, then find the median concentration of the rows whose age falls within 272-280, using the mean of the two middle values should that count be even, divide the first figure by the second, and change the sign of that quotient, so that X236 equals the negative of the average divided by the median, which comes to -0.87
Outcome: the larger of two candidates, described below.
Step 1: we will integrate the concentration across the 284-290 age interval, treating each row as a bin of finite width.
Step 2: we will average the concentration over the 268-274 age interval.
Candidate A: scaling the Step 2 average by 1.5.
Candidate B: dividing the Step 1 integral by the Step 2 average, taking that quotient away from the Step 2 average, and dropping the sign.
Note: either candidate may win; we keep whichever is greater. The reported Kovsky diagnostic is 4.5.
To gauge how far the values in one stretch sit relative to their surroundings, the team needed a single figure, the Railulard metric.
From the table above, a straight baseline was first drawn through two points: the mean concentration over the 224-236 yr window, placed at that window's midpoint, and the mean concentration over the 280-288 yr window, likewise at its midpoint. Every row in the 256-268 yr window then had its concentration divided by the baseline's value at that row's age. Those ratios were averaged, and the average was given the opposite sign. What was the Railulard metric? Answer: -1.17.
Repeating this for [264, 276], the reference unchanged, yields -1.11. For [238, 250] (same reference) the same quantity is -1.06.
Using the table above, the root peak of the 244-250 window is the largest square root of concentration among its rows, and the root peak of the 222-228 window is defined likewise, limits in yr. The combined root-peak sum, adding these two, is 2.02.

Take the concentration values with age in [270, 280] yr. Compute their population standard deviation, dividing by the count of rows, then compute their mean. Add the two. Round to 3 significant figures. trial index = 1.07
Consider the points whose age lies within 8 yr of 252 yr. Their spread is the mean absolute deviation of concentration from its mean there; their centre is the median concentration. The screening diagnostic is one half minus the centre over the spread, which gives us -37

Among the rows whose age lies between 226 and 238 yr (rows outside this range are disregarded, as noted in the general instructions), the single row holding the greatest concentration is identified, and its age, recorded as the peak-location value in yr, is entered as 235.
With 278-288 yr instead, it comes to 279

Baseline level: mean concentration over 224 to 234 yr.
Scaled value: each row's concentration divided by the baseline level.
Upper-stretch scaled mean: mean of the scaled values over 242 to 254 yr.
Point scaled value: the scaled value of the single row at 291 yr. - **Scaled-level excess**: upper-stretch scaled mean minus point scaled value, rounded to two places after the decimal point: 0.10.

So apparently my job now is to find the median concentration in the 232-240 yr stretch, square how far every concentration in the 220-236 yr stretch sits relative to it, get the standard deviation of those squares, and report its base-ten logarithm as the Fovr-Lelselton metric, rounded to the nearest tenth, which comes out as -3.0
